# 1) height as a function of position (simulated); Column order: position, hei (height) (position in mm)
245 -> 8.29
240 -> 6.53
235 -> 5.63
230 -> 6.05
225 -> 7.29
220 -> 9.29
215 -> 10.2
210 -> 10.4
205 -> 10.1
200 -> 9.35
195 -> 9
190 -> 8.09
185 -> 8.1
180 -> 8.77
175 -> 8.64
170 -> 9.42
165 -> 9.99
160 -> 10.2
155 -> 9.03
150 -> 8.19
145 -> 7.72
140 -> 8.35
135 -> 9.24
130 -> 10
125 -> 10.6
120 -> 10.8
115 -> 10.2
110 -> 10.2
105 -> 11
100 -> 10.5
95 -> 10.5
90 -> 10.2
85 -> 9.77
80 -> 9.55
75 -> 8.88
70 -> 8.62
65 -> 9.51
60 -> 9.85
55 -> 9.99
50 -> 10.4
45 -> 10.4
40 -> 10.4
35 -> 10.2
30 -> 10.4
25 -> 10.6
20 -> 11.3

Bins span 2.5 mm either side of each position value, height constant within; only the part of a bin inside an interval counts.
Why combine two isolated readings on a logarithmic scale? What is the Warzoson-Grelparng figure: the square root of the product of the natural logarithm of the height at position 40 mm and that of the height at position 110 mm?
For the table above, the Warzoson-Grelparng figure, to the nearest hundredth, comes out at 2.33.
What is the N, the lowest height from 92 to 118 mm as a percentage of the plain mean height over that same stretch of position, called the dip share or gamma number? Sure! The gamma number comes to 97.3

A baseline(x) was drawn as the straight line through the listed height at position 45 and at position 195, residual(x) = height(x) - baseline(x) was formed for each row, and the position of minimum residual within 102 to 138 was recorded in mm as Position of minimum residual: 135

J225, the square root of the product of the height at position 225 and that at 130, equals 8.54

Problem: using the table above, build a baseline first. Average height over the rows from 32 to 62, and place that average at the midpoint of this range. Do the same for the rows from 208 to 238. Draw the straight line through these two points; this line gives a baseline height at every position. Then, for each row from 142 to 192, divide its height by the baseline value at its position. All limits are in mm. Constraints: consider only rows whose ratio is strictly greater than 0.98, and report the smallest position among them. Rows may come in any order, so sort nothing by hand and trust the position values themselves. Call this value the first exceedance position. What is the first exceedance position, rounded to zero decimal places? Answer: 155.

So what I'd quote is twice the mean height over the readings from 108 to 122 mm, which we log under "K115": 20.8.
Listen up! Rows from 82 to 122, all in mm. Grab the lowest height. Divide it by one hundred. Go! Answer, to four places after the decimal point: 0.0977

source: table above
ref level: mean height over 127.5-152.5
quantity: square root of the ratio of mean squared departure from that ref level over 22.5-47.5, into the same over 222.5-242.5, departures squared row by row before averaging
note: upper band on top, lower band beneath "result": 1.4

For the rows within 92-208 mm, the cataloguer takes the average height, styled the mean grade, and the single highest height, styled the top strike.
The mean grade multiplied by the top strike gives 104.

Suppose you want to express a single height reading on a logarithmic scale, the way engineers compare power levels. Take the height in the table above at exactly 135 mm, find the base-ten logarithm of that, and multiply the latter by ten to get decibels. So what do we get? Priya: 9.7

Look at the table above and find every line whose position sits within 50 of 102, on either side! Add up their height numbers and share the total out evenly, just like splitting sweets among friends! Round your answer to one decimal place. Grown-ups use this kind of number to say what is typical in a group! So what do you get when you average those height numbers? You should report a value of 9.7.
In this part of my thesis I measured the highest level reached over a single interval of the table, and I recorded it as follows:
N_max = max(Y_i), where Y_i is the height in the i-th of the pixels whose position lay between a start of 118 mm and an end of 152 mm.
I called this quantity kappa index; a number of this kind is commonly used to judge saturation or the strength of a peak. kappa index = 10.8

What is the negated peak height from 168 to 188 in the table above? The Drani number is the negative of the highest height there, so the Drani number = -9.4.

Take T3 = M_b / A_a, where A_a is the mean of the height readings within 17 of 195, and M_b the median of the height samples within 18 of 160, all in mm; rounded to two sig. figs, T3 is 0.99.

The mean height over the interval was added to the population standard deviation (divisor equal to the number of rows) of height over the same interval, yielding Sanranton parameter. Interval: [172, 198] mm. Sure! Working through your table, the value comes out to 8.9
